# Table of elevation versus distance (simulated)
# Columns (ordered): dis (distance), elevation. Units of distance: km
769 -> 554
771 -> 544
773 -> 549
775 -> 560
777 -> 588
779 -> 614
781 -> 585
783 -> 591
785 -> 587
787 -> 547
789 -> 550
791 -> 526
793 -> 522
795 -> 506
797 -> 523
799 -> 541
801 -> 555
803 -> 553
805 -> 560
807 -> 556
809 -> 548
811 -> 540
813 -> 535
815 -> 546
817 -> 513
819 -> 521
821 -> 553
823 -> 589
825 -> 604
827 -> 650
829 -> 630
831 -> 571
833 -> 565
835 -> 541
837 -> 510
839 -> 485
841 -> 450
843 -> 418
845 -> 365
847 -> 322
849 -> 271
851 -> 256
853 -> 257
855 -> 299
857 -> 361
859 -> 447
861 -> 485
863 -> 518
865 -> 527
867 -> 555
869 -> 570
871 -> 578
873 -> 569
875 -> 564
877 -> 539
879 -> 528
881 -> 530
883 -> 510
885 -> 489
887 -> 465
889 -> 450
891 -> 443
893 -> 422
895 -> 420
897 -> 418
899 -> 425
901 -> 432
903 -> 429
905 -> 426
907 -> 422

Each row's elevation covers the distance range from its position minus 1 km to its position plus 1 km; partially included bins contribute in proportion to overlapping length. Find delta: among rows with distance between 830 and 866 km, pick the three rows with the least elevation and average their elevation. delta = 261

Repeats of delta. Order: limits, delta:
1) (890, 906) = 420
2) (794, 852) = 283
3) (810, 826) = 523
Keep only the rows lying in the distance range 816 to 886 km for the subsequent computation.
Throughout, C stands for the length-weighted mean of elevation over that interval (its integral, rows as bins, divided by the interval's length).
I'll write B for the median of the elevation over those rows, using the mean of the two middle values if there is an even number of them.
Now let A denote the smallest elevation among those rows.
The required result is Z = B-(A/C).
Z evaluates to 520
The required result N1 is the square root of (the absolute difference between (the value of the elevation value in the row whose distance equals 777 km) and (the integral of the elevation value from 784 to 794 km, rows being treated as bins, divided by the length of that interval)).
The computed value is 6.4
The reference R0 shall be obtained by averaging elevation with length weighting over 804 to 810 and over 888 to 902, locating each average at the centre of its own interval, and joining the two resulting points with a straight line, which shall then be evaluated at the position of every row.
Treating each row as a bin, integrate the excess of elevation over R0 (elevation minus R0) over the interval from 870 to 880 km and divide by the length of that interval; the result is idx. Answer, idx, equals 97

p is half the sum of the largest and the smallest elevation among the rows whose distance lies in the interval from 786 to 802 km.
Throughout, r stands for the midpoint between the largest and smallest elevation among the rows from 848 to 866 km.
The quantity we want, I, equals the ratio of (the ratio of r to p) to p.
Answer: 0.0014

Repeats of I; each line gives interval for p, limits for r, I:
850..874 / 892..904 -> 0.0024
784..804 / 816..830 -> 0.0019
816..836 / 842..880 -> 0.0012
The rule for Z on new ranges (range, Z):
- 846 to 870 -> 403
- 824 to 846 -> 540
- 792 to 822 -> 540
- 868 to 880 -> 566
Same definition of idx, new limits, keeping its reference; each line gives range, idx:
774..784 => -7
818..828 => 51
